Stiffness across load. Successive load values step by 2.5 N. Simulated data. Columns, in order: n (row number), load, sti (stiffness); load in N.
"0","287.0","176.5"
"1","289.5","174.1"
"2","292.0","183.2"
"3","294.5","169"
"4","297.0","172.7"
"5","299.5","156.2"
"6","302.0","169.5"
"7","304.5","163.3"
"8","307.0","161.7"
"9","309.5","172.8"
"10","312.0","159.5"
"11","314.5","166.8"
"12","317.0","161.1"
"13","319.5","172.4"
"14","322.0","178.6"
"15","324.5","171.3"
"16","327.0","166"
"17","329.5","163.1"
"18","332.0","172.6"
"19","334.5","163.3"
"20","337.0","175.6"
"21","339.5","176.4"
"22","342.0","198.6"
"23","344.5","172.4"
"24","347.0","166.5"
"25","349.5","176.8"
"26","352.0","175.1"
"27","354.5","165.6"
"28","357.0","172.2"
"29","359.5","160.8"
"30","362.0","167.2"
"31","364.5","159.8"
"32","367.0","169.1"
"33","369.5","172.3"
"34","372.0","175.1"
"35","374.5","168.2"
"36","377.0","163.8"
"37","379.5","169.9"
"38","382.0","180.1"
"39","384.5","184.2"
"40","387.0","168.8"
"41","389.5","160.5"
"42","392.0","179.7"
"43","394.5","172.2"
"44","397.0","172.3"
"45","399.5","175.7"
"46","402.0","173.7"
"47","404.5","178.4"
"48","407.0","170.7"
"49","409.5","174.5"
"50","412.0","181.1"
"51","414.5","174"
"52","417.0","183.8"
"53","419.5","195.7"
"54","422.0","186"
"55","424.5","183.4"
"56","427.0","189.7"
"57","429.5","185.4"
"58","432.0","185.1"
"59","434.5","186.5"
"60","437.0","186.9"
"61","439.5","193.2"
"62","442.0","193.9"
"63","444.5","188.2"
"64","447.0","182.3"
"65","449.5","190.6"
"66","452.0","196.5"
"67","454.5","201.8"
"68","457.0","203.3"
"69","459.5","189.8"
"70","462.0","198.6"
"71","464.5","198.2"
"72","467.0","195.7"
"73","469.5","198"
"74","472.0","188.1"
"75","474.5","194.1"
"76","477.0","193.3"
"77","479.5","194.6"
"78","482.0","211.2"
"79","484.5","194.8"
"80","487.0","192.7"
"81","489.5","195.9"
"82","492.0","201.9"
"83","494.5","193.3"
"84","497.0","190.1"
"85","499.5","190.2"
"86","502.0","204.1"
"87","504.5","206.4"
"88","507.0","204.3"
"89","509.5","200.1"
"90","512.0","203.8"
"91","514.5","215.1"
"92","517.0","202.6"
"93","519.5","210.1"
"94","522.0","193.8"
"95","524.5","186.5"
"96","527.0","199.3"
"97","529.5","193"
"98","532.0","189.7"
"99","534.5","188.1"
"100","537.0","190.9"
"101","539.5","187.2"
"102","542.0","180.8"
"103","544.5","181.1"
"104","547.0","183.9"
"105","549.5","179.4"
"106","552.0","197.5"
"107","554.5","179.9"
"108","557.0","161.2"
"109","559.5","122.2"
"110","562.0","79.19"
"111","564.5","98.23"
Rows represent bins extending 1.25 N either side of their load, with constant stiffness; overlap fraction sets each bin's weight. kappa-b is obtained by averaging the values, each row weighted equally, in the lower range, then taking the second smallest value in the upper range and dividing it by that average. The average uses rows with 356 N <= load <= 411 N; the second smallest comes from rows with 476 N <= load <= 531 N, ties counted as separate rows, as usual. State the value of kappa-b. 1.11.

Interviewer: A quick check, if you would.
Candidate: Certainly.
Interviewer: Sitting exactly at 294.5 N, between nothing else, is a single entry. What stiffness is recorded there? 169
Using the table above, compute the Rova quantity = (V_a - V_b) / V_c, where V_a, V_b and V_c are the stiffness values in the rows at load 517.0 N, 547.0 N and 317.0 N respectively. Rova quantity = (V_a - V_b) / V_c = 0.12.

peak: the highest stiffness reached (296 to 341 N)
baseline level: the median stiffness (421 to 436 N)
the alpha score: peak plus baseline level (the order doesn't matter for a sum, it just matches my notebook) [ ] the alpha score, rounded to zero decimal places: 364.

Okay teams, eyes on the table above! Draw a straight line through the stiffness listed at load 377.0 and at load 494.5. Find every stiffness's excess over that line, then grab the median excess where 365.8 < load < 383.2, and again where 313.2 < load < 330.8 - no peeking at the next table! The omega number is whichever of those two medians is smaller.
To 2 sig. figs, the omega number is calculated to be 7.8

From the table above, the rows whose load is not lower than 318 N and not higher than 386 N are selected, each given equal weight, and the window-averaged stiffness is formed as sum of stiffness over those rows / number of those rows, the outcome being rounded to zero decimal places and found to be 172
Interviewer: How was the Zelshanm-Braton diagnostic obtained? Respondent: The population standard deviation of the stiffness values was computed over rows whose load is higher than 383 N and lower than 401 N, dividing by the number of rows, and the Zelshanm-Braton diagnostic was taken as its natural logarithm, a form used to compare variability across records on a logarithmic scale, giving 1.96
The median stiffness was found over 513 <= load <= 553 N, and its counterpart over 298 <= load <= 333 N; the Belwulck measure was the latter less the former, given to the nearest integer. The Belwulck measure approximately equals -24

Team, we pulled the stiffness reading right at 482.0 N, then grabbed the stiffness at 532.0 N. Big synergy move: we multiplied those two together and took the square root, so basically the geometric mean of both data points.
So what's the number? 200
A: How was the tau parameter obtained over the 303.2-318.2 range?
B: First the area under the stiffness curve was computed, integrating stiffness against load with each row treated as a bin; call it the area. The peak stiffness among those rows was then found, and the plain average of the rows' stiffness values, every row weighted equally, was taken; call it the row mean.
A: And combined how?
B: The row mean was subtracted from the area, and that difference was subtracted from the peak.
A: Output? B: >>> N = -2126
